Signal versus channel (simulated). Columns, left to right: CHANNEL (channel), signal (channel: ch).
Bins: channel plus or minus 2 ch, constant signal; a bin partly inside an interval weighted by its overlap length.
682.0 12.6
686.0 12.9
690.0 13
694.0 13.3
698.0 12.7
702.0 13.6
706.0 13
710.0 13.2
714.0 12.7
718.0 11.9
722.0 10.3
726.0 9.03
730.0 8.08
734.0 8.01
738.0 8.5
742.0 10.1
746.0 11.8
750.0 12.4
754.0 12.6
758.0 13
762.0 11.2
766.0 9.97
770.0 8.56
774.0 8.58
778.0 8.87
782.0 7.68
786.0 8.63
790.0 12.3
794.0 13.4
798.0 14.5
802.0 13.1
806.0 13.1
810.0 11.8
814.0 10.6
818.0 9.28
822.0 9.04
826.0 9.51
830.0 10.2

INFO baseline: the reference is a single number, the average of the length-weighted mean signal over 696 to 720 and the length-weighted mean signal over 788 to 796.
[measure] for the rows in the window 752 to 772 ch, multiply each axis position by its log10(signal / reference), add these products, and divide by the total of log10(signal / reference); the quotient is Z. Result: 767.2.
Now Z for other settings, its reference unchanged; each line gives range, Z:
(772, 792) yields 780.4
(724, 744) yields 733.4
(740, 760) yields 743.8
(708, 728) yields 724.1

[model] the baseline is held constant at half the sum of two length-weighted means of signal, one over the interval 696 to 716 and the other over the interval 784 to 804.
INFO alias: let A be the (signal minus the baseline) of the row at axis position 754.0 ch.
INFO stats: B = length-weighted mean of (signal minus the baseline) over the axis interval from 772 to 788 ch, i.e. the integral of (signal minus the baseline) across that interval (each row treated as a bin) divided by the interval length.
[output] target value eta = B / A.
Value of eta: 37.8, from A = -0.1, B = -4.3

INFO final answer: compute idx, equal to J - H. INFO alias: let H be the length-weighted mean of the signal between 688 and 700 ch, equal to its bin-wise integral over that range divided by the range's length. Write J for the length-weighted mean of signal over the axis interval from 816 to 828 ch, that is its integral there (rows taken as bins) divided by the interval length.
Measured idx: -4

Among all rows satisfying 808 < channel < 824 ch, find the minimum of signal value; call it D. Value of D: 9.04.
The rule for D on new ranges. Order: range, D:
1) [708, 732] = 8.08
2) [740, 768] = 9.97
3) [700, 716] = 12.7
